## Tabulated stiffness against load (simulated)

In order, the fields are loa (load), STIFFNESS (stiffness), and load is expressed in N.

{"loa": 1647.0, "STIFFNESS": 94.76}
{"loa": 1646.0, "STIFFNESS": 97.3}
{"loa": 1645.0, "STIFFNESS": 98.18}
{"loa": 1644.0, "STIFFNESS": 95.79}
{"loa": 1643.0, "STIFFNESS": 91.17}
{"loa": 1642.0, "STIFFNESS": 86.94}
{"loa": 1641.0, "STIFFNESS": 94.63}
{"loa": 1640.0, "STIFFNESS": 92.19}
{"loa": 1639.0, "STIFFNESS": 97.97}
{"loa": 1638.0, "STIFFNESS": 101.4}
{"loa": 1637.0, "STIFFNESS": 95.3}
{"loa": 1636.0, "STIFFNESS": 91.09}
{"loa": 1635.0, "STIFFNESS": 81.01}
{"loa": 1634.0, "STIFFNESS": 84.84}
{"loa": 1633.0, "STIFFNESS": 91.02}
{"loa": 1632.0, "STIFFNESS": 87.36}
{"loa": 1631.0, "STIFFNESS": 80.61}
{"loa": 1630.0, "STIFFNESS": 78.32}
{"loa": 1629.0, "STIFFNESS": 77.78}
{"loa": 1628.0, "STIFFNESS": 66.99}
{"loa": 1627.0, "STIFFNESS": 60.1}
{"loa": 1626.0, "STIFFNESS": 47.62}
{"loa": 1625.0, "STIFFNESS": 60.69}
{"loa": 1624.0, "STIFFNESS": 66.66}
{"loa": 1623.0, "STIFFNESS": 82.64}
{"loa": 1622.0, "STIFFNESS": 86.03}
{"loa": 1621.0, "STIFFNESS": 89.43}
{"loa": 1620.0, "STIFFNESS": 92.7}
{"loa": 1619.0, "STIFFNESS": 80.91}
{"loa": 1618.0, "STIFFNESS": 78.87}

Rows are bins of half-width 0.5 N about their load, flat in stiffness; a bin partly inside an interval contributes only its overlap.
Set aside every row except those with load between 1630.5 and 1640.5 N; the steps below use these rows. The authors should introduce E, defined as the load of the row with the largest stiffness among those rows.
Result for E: 1638.0 N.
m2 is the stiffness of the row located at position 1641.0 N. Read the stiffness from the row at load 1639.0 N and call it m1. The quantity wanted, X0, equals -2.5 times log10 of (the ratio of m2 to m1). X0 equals 0.04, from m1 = 97.97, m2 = 94.63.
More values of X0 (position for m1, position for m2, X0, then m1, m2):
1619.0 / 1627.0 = 0.32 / 80.91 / 60.1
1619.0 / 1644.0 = -0.18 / 80.91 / 95.79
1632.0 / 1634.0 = 0.03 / 87.36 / 84.84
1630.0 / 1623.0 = -0.06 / 78.32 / 82.64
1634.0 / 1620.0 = -0.10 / 84.84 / 92.7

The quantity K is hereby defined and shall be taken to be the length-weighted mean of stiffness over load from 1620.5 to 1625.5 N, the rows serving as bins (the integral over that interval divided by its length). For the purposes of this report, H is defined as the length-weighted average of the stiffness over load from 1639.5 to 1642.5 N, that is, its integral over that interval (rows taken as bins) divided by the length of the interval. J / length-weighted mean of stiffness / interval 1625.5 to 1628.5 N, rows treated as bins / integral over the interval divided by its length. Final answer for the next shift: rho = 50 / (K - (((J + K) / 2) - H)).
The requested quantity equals 0.50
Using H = 91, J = 58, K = 77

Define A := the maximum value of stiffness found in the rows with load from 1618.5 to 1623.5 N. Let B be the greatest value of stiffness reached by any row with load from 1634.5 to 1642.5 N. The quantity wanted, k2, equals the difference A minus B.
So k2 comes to -9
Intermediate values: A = 92.7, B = 101.4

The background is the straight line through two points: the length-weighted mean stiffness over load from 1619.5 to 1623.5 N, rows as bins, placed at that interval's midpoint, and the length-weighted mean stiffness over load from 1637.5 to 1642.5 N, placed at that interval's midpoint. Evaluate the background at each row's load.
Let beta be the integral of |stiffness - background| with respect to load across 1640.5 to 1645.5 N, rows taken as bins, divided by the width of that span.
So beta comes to 3.1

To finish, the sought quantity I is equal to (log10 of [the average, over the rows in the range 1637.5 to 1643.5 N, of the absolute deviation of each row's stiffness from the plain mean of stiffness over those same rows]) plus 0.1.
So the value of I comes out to 0.7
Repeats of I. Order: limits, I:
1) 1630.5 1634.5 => 0.6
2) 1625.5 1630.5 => 1.1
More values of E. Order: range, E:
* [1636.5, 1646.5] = 1638.0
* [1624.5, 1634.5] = 1633.0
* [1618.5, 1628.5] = 1620.0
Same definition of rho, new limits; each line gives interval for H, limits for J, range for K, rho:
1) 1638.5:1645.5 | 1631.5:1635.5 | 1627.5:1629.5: 0.57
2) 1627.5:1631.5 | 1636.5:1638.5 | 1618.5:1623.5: 0.72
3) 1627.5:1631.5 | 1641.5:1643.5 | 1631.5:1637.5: 0.66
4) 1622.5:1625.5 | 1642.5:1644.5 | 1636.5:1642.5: 0.71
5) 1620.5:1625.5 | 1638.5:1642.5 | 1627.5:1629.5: 0.75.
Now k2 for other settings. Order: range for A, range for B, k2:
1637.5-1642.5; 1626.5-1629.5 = 24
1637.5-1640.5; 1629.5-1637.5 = 6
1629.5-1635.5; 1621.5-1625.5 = 5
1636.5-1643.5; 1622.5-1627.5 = 19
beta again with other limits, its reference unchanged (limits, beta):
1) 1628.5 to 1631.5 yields 12.0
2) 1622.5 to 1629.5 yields 23.3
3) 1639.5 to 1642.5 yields 3.7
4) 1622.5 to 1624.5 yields 13.8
